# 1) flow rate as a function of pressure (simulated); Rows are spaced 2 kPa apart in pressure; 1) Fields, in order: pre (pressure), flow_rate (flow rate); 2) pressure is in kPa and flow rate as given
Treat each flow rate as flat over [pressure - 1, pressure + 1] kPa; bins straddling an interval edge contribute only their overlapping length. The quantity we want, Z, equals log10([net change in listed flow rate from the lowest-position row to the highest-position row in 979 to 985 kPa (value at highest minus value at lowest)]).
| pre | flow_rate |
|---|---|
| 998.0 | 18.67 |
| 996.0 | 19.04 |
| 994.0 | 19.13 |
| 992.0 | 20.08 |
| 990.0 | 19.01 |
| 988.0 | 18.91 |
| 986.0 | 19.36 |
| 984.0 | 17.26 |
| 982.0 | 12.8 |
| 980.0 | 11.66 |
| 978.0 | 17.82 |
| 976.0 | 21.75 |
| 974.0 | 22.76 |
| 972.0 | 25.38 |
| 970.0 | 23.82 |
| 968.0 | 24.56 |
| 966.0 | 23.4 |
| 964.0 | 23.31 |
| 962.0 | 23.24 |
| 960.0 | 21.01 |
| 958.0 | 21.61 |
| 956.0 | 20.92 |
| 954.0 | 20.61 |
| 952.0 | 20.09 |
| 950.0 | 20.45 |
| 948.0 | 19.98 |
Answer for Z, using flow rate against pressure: 0.7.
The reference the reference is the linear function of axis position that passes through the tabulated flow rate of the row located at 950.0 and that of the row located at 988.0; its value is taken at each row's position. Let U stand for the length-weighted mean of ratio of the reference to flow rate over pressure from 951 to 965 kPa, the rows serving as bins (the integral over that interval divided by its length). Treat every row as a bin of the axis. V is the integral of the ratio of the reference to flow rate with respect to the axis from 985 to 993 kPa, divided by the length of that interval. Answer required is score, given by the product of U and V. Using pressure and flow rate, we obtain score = 0.92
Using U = 0.94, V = 0.976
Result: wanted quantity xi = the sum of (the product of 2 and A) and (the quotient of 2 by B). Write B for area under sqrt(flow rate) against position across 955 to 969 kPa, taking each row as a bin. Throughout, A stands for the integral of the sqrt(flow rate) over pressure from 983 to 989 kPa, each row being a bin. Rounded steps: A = 26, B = 66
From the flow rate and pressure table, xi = 52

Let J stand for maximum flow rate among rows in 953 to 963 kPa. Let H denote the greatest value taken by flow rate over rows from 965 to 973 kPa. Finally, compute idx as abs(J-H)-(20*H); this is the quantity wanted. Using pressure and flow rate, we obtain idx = -505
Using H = 25.38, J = 23.24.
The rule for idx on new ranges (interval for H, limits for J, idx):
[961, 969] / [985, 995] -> -487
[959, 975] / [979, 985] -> -499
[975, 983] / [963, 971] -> -432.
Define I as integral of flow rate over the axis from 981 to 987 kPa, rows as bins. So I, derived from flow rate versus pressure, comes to 99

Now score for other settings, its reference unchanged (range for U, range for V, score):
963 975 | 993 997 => 0.81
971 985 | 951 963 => 1.07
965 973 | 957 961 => 0.76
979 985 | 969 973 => 1.13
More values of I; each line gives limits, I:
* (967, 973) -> 148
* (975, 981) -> 102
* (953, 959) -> 126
